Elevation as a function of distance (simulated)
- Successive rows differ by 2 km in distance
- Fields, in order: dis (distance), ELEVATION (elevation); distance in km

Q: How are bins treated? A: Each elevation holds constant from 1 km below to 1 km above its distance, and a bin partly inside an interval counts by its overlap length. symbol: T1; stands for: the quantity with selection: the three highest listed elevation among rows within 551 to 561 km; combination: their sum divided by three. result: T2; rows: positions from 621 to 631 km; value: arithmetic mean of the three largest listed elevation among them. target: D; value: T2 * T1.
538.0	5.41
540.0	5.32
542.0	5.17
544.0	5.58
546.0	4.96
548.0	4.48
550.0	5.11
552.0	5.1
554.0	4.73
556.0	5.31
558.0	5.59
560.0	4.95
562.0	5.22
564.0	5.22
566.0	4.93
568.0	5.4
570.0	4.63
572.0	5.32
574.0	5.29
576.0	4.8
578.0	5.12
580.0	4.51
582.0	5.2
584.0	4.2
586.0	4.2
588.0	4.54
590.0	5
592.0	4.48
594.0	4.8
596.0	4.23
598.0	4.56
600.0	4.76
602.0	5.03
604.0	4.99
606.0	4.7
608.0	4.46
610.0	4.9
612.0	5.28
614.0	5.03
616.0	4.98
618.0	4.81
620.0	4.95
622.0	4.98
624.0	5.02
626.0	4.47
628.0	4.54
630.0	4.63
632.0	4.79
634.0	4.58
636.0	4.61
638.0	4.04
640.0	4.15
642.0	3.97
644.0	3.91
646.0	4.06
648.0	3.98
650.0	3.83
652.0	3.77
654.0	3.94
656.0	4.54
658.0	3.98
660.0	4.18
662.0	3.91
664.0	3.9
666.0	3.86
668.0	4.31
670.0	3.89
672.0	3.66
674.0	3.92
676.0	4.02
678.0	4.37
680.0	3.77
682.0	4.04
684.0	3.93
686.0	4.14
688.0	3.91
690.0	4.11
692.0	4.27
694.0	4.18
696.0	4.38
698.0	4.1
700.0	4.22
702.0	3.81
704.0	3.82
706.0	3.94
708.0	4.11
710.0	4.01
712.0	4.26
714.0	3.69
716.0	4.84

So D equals 26.0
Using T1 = 5.33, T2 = 4.88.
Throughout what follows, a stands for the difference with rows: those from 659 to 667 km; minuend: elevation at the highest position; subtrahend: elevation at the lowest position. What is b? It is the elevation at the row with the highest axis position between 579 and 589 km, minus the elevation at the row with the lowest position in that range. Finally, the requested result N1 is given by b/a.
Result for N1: -0.09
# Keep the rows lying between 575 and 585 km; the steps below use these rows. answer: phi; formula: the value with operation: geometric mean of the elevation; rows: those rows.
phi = 4.8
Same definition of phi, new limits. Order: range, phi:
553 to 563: 5.2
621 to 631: 4.7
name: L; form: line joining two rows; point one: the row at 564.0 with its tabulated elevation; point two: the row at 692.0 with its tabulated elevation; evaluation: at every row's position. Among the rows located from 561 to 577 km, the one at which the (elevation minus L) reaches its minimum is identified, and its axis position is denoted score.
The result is 570.0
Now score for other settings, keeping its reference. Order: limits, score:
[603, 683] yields 652.0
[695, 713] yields 702.0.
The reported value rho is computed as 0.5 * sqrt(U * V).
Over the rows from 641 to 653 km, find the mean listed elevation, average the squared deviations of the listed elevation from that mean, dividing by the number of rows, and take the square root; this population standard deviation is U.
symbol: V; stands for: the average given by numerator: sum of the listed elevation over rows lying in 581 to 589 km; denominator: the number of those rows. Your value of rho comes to 0.33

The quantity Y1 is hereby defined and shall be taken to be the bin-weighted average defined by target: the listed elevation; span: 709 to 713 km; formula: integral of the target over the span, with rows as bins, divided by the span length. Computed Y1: 4.1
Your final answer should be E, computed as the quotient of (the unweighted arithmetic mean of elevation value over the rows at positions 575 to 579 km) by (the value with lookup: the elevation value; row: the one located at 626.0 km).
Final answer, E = 1.11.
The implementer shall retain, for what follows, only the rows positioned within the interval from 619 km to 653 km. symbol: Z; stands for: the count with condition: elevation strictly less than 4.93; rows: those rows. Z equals 14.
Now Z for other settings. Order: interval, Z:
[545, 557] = 2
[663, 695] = 16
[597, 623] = 6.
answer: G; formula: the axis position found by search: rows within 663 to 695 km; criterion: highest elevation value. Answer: 678.0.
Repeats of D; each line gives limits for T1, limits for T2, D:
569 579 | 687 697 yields 22.4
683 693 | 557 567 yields 22.3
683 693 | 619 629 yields 20.8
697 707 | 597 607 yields 20.1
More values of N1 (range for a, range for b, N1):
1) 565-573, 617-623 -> 0.44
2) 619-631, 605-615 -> -1.03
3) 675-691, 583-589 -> 3.78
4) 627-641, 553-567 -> -0.51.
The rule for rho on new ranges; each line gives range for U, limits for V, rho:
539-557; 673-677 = 0.55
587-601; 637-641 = 0.49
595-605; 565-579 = 0.61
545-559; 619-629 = 0.64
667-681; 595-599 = 0.52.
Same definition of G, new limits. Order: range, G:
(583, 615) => 612.0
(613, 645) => 614.0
